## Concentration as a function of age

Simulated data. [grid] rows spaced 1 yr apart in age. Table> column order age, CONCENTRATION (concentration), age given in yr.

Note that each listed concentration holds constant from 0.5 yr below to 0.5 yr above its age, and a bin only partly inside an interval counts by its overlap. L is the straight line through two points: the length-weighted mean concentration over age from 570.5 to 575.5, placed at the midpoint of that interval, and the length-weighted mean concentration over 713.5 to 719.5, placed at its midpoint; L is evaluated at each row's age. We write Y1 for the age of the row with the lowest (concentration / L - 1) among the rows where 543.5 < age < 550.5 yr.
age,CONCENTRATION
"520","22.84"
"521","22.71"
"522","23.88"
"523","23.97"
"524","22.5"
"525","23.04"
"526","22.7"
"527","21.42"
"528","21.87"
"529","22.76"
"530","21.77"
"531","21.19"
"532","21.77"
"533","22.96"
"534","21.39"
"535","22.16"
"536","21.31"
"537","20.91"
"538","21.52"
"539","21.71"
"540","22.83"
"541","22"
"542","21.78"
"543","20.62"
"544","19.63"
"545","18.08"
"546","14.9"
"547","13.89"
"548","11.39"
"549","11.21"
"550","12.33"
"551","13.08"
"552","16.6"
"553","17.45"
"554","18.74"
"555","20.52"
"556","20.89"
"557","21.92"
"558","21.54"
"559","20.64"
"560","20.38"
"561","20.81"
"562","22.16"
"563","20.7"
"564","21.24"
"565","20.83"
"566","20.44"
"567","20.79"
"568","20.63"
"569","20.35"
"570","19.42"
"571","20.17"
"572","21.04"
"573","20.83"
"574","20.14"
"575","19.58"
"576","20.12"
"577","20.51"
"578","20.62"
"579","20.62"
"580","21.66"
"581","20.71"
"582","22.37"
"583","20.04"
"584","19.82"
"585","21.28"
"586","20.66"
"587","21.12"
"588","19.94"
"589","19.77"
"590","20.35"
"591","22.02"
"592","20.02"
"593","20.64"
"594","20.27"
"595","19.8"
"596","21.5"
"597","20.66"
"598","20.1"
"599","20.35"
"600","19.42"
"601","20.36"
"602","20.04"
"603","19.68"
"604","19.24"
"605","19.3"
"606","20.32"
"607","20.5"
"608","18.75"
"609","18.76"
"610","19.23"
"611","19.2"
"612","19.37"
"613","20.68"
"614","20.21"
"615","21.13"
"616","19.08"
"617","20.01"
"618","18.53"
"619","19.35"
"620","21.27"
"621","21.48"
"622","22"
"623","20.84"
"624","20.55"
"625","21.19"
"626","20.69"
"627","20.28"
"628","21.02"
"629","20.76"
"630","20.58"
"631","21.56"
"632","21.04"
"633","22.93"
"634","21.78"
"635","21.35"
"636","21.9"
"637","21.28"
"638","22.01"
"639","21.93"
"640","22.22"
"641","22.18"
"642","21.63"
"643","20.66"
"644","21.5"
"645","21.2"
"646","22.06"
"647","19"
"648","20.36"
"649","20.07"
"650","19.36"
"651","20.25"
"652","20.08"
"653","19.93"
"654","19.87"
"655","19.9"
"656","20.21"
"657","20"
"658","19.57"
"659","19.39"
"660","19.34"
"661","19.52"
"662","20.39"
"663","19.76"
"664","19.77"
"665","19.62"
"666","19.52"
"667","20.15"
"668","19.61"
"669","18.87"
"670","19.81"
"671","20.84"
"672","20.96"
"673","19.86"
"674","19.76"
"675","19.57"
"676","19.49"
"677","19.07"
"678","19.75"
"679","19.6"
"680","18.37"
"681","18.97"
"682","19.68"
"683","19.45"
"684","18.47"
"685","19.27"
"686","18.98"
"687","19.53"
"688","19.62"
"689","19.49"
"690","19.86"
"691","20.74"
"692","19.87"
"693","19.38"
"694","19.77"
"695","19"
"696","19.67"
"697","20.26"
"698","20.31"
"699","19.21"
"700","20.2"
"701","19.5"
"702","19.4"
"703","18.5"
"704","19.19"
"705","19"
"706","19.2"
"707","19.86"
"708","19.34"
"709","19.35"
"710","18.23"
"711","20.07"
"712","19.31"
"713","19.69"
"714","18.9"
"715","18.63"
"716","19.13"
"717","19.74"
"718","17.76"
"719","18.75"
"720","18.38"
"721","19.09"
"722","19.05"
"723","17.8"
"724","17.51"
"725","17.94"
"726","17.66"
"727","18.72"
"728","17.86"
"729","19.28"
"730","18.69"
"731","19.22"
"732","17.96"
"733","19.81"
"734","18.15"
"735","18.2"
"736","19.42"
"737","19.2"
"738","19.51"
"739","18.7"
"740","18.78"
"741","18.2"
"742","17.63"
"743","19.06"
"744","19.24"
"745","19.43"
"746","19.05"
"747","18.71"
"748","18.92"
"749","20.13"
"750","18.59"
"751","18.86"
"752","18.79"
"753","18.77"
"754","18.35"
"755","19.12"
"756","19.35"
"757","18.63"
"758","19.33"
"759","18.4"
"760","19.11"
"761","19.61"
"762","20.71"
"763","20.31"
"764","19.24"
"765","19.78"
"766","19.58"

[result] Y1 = 549 yr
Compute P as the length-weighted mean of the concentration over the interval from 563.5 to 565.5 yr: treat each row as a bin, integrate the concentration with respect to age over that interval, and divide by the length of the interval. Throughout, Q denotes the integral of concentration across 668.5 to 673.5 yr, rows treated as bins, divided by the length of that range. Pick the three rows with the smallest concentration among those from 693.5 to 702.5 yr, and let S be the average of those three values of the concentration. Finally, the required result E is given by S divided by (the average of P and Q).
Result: 0.934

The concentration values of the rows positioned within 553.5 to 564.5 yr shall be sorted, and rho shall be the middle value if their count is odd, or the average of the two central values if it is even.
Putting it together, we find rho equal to 20.8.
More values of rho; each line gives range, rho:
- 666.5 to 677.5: 19.8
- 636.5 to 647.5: 21.6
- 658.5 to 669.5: 19.6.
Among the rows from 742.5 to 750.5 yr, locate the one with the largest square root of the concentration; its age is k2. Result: 749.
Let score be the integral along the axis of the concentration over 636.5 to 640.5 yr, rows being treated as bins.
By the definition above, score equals 87.4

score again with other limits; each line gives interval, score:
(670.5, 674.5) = 81.4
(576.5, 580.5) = 83.4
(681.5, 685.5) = 76.9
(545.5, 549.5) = 51.4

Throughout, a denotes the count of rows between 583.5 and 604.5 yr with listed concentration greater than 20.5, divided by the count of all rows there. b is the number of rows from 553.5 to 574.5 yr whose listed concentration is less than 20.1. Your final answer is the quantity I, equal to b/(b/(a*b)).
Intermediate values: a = 0.33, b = 2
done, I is 0.7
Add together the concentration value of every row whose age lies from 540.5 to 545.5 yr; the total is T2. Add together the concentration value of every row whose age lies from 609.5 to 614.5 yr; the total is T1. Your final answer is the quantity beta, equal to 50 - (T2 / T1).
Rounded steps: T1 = 98.7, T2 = 102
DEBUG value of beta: 49.0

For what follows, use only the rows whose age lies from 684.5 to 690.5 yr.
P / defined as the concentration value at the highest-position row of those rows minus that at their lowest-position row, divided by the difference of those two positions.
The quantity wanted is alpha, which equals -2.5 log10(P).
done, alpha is 2.3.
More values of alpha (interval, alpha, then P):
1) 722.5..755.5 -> 3.5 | 0.041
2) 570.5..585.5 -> 2.8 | 0.079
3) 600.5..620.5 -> 3.3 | 0.048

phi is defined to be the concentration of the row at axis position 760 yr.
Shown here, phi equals 19.11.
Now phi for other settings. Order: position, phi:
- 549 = 11.21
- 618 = 18.53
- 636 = 21.9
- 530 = 21.77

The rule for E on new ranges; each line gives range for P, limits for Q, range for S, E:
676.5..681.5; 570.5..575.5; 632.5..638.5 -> 1.087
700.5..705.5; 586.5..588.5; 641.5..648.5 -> 1.009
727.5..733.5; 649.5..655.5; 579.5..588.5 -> 1.030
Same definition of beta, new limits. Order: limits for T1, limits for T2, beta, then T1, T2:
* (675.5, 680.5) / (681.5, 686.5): 49.0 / 96.3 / 96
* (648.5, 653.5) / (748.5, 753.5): 49.0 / 99.7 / 95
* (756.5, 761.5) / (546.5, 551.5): 49.3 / 95.1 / 62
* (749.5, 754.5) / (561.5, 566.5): 48.9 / 93.4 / 105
